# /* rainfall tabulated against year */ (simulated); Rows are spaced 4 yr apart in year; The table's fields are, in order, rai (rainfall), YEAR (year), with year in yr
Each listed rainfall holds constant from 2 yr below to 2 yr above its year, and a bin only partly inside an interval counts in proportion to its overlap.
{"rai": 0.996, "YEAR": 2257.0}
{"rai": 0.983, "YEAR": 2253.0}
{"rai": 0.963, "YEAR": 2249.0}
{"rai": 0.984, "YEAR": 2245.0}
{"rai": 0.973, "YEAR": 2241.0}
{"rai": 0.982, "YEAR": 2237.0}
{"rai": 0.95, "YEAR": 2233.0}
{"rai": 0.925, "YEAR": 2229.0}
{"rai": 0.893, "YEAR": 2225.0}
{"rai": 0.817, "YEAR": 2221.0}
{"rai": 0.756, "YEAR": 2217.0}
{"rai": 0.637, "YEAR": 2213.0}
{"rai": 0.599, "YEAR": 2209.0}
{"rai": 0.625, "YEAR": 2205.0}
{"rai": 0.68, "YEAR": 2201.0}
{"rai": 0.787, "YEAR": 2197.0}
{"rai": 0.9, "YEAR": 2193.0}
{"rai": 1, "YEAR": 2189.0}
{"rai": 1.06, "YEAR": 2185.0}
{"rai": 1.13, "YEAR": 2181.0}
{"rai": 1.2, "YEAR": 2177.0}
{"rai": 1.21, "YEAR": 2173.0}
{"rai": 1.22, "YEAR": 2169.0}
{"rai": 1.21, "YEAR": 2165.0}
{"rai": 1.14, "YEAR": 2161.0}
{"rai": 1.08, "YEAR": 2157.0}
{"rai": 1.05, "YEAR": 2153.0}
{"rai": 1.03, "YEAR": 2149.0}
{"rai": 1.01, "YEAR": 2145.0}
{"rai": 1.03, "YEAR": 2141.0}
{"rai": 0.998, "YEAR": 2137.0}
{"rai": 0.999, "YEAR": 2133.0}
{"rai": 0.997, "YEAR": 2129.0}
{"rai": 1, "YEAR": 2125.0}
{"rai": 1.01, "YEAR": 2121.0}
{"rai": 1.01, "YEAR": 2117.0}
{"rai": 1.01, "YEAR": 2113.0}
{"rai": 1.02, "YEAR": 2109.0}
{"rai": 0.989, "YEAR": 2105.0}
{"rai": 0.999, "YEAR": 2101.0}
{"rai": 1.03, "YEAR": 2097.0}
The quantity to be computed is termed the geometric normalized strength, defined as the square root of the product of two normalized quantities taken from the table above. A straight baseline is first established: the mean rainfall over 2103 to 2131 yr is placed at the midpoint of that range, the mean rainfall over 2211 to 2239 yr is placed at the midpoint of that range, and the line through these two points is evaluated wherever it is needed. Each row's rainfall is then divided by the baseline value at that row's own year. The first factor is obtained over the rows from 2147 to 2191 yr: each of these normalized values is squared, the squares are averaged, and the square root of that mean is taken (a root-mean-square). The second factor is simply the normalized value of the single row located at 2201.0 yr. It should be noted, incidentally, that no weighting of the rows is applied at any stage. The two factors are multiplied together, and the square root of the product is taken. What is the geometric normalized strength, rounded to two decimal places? 0.96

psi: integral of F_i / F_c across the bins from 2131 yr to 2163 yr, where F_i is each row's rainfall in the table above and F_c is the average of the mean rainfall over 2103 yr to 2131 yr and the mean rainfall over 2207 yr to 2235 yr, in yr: 37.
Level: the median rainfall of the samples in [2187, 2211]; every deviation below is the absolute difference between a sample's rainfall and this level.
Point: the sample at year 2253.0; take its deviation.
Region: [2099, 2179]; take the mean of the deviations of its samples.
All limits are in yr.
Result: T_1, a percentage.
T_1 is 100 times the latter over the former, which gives 131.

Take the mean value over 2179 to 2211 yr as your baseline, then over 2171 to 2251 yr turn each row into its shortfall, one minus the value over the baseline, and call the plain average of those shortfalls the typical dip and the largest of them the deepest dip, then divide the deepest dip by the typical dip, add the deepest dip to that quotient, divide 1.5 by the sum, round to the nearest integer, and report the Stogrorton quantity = 0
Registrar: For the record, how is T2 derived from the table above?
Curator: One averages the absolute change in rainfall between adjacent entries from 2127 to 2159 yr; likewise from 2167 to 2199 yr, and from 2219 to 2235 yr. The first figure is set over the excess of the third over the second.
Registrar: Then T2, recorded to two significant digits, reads -1.0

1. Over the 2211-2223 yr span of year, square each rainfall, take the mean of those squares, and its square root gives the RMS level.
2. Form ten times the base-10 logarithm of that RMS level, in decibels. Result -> -1.3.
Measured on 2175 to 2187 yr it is 0.5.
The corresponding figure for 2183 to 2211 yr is -0.8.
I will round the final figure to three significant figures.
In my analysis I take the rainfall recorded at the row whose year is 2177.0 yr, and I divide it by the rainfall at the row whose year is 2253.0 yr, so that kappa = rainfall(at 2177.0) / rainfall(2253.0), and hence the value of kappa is 1.22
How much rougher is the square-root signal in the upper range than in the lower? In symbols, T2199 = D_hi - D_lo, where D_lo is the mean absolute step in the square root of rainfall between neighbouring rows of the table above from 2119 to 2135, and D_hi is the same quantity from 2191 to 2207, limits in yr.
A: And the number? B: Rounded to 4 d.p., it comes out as 0.0502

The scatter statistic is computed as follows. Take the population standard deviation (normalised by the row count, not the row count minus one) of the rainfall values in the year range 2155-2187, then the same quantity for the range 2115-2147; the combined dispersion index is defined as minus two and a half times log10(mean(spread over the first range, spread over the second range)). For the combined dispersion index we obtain 3.65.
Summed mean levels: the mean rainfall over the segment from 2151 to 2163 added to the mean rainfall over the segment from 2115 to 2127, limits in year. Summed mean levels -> 2.10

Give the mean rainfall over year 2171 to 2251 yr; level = 0.90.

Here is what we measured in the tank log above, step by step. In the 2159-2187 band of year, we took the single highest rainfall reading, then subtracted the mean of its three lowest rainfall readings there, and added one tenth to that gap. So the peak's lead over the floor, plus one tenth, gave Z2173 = 0.210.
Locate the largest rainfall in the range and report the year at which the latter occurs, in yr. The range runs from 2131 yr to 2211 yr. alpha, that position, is 2169.0 yr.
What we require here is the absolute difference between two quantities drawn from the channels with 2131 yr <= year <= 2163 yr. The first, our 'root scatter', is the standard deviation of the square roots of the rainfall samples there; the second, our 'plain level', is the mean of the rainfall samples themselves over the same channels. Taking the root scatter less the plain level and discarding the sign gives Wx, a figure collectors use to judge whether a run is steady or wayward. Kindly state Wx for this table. 1.02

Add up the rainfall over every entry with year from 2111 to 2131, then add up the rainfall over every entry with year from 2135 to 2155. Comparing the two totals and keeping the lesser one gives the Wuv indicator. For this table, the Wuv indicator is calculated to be 5.0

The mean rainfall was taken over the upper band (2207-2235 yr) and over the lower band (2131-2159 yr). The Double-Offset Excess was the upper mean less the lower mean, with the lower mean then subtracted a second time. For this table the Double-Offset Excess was -1.3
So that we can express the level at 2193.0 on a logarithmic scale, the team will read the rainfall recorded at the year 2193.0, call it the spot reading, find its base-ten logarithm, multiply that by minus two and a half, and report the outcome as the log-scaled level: 0.11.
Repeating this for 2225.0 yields 0.12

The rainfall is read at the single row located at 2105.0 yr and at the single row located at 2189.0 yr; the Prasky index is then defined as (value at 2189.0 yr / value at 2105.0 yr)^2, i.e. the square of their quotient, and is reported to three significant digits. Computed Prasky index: 1.02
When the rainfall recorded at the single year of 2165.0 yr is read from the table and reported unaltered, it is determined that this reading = 1.21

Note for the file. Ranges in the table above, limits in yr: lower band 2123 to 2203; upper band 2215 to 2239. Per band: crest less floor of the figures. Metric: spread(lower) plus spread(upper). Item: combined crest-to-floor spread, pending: 0.77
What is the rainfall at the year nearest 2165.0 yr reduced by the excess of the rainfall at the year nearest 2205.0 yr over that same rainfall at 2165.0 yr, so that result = 1.8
